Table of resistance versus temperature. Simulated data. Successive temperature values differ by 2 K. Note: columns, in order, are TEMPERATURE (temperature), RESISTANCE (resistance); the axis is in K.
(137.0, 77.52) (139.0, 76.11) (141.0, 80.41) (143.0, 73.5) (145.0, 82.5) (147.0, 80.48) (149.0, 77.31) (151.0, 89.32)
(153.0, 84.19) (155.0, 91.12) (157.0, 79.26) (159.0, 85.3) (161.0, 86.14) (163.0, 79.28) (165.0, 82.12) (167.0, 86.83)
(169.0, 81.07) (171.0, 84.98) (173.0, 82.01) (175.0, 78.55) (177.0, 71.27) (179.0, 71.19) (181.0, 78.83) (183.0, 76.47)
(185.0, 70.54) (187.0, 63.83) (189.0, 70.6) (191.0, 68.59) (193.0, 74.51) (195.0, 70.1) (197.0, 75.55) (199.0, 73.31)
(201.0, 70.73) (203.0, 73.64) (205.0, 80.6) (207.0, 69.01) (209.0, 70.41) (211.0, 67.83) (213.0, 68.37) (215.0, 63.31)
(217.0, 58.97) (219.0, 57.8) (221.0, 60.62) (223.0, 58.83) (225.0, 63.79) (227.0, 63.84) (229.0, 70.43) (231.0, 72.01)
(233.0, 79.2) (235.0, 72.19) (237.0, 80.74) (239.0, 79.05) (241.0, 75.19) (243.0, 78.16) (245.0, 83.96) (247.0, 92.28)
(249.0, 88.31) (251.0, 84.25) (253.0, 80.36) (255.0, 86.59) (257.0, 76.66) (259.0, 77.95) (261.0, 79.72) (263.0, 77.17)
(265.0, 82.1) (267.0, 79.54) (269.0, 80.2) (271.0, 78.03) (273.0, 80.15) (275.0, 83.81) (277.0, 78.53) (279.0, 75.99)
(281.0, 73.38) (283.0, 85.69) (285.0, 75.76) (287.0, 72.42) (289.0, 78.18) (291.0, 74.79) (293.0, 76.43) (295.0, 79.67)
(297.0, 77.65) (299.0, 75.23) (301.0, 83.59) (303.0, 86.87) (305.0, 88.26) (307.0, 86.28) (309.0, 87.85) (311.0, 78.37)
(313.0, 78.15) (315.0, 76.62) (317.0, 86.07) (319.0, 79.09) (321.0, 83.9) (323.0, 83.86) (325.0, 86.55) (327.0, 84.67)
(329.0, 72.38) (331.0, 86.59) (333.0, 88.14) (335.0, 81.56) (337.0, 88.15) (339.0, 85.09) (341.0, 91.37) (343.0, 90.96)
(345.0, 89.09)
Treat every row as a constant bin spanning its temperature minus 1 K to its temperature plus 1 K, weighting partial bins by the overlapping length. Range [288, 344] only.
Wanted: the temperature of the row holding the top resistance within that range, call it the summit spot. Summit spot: 341.0 K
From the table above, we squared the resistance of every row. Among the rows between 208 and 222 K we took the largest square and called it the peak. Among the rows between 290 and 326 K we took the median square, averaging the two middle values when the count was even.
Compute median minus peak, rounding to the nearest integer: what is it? 1710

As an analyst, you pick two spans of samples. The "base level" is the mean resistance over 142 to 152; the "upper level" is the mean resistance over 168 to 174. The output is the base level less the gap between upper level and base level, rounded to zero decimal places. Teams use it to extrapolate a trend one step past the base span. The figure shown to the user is 79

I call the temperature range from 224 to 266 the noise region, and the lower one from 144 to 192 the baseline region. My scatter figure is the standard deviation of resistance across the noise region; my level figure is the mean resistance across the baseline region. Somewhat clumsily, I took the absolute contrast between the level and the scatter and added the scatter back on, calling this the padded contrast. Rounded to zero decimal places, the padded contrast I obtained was 79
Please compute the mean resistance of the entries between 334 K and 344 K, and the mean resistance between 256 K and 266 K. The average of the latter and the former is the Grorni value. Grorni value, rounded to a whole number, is 83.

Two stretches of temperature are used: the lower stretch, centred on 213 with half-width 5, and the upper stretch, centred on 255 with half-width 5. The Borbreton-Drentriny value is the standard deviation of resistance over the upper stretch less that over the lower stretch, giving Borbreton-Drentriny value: -0.4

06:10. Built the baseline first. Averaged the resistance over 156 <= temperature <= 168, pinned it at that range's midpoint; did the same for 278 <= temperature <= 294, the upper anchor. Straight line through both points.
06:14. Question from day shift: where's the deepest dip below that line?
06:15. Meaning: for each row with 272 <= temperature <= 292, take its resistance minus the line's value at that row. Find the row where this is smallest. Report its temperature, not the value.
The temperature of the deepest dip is 287.0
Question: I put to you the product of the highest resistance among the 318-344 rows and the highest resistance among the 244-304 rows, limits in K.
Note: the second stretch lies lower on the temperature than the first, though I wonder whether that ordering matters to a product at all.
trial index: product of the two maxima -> 8432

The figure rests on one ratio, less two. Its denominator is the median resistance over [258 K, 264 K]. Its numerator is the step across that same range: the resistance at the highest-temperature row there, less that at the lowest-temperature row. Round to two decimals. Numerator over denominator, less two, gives -2.01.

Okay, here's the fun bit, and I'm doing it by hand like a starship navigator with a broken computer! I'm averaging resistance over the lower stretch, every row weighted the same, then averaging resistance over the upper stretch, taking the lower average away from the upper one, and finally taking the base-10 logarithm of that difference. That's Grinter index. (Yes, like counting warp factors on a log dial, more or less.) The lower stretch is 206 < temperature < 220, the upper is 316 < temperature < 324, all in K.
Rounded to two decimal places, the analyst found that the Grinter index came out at 1.26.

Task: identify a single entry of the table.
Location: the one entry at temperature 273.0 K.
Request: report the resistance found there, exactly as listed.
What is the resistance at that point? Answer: 80.15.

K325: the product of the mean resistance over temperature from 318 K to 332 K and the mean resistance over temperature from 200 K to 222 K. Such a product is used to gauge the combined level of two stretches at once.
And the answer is 5555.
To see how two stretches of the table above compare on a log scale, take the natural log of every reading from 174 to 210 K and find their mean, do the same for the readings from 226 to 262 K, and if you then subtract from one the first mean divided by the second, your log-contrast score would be 0.019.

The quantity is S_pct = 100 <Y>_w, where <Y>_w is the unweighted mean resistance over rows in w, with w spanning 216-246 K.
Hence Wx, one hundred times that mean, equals 7032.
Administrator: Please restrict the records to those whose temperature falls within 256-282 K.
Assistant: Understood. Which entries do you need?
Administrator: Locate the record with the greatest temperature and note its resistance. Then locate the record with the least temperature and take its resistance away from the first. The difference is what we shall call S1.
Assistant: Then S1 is -3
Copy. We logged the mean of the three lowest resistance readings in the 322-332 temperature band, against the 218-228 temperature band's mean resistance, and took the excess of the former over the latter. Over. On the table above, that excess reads 19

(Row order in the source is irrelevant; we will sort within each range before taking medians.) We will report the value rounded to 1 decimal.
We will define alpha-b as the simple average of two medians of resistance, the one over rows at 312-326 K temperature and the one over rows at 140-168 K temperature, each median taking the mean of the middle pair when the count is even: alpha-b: 83.1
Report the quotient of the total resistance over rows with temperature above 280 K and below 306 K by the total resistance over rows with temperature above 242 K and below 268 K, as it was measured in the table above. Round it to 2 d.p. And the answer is 0.96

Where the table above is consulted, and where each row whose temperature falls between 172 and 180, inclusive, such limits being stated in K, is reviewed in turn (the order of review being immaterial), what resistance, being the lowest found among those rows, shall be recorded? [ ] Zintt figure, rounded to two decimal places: 71.19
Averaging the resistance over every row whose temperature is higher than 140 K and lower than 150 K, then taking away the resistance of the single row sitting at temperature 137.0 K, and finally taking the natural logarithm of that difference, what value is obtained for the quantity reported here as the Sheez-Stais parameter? 0.3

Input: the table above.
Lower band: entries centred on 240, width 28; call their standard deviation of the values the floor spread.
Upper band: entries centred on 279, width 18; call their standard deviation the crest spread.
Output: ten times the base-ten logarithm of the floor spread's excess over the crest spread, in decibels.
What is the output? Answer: 4.8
